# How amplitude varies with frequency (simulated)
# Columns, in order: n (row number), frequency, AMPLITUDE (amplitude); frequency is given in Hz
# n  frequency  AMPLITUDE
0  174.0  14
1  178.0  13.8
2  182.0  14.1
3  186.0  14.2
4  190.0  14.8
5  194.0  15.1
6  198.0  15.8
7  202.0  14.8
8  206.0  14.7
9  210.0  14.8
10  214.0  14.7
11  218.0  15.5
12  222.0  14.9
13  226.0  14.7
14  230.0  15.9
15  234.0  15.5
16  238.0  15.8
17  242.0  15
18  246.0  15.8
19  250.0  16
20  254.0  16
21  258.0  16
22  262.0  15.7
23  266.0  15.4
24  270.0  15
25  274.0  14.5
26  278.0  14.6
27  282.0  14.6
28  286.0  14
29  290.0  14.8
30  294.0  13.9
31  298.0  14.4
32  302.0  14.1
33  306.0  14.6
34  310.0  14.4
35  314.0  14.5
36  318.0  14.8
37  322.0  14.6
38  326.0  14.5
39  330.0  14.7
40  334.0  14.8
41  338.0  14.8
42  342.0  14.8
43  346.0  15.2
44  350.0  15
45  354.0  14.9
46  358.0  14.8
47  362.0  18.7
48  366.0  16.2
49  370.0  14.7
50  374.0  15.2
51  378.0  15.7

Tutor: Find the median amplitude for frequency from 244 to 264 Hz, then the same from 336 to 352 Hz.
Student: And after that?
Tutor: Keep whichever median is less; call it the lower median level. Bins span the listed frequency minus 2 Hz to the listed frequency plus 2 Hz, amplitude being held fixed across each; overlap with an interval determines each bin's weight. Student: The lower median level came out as 14.9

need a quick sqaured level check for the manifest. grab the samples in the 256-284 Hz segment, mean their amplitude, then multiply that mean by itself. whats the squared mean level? 228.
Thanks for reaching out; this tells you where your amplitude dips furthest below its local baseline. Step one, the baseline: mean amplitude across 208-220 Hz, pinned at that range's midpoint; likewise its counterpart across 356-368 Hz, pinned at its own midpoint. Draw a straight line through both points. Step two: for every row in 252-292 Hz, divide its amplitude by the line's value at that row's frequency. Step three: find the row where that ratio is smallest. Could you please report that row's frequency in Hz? 286.0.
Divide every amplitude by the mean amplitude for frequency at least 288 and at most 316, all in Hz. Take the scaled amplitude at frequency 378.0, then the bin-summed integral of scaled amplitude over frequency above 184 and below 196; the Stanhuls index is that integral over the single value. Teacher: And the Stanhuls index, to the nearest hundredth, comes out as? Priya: 11.24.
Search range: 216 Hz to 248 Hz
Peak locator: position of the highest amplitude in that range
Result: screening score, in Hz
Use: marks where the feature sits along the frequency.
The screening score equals 230.0 Hz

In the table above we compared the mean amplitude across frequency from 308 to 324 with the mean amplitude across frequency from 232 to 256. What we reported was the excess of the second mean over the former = 1.1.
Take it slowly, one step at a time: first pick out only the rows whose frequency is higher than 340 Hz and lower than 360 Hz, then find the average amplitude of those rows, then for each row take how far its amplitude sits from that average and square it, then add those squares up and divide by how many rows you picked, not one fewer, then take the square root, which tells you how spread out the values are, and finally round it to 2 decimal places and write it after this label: 0.15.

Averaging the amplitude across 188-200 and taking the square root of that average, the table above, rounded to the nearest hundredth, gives 3.90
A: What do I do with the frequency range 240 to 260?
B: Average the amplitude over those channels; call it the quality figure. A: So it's 15.8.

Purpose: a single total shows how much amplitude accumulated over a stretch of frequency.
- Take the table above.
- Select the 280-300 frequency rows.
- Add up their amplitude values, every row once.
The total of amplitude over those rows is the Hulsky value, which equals 72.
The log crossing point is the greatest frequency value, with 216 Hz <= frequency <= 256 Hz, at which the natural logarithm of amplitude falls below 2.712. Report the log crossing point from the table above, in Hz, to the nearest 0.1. 242.0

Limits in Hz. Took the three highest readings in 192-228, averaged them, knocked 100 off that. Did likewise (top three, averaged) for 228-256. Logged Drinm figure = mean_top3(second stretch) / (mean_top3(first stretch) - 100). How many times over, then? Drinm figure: -0.189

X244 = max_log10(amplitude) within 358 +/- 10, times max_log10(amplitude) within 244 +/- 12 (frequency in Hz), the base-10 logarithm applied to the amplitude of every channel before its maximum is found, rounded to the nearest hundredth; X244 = 1.53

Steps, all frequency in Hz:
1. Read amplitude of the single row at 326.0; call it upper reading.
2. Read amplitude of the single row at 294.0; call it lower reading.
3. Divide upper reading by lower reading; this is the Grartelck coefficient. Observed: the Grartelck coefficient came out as 1.04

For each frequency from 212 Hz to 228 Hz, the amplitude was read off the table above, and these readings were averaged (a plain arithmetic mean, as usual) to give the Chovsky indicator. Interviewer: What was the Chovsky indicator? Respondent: 14.95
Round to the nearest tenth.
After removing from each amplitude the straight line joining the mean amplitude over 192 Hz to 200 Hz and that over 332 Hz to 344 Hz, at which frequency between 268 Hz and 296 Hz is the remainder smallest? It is 294.0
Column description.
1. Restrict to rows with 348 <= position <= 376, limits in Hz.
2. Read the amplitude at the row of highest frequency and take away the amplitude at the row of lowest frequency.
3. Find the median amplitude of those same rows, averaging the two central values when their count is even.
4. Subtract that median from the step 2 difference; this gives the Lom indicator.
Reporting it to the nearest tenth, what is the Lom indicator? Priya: -14.8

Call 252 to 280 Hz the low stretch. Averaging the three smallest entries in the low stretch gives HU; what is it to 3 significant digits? 14.7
